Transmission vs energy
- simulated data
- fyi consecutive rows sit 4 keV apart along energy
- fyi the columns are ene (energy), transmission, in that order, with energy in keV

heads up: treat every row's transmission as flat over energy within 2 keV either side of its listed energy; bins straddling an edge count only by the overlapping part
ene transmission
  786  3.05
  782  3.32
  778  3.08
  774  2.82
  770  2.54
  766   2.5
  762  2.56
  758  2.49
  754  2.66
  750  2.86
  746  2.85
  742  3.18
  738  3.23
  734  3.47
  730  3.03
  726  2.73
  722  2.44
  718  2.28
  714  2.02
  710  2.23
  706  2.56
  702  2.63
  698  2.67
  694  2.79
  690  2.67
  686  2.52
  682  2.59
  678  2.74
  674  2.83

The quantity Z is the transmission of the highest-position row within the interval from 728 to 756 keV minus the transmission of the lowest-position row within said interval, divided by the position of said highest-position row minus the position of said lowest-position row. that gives -0.015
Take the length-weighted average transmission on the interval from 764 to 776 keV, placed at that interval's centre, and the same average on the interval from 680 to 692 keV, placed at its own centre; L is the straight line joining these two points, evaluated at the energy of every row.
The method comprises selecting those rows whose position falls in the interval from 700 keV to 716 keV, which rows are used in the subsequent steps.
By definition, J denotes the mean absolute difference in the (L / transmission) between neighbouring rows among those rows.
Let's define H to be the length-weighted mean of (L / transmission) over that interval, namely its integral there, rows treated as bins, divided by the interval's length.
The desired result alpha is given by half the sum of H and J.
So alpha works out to 0.61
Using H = 1.11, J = 0.100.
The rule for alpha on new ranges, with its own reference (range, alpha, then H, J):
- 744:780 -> 0.51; 0.97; 0.049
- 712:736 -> 0.56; 1.01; 0.107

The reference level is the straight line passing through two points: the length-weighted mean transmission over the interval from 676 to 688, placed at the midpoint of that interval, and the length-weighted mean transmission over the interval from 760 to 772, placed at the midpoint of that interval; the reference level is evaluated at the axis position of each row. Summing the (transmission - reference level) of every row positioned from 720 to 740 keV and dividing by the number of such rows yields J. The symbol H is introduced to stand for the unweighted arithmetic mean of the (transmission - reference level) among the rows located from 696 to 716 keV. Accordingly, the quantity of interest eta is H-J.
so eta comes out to -0.6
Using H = -0.2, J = 0.41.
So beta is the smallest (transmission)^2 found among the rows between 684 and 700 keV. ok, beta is 6.4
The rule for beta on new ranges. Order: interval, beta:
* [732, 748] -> 8.1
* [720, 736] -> 6.0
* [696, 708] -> 6.6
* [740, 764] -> 6.2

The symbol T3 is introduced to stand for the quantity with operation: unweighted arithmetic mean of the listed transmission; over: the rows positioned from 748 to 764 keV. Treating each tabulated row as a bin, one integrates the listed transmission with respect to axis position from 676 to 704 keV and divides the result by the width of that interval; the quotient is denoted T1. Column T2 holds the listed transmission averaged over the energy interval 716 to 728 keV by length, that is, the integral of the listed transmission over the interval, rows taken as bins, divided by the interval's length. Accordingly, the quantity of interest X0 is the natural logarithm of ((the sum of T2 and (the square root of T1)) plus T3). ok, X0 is 1.91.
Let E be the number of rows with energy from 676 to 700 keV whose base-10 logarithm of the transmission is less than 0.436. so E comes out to 4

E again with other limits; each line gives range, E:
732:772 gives 5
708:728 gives 4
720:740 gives 1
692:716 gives 5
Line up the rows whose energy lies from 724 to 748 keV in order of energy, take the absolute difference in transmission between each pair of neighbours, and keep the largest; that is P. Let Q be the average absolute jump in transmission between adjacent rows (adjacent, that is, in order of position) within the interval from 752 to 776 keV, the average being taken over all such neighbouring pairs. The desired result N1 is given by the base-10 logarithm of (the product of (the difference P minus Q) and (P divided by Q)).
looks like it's 0.05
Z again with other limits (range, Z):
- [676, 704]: -0.005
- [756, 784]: 0.035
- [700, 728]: 0.004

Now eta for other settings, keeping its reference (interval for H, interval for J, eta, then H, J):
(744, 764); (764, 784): -0.2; 0.1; 0.33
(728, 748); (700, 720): 0.8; 0.6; -0.24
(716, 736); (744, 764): 0.1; 0.2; 0.14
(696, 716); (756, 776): -0.2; -0.2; 0.05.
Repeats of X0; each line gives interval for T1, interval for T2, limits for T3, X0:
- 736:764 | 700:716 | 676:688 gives 1.90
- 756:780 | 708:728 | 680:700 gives 1.89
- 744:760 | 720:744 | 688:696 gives 2.00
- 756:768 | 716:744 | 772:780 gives 2.01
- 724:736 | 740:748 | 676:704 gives 2.01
